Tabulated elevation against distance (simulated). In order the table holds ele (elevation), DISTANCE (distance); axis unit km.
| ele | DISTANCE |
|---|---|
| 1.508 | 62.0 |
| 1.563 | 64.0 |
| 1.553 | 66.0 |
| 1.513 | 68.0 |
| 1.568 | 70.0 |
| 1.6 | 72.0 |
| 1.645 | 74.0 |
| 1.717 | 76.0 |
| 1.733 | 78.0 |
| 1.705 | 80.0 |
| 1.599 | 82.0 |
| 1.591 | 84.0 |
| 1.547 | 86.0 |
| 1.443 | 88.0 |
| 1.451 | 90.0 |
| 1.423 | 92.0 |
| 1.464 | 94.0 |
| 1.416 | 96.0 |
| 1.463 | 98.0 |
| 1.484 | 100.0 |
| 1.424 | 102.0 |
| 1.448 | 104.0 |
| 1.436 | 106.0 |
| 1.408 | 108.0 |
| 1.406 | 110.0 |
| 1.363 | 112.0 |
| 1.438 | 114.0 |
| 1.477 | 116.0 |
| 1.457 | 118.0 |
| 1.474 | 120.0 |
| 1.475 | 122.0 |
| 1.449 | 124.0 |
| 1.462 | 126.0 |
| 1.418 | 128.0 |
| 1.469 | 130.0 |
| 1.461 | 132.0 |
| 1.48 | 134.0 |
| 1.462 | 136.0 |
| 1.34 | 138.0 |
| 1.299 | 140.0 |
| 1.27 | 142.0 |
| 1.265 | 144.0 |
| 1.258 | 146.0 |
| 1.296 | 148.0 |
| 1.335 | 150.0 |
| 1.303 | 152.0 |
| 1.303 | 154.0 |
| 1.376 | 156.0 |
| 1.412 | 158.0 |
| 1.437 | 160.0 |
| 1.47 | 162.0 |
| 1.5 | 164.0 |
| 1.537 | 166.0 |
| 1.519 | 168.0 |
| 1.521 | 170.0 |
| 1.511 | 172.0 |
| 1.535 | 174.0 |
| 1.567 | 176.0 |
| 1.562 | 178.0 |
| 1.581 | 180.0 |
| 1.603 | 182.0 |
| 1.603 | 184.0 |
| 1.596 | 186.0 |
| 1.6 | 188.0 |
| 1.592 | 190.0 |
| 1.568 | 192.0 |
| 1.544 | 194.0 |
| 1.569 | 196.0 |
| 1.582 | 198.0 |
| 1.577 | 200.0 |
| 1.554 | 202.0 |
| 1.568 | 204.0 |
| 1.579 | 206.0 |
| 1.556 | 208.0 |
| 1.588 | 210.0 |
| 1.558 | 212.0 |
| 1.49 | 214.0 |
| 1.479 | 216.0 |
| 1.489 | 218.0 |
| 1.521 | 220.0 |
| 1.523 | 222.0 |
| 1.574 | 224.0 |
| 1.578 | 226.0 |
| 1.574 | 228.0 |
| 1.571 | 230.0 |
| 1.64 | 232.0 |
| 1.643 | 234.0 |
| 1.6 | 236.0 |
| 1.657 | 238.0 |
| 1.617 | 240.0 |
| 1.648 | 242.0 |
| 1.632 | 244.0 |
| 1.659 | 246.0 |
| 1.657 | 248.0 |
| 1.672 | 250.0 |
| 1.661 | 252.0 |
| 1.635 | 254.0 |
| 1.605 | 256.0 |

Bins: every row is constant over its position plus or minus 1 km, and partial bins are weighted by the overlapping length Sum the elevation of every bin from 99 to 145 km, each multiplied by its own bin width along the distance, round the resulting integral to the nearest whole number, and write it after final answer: 65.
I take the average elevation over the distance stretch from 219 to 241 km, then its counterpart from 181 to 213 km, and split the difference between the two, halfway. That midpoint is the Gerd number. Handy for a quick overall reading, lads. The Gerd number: 1.58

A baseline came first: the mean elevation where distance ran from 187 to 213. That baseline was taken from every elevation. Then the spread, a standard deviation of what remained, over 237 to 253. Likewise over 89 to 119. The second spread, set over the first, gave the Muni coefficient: 1.8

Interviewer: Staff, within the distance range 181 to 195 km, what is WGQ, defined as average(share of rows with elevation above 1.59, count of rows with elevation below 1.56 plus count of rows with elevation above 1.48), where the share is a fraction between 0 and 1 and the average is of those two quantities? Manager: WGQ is 4.36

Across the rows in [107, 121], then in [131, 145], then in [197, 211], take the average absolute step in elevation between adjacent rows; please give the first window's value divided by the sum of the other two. 0.57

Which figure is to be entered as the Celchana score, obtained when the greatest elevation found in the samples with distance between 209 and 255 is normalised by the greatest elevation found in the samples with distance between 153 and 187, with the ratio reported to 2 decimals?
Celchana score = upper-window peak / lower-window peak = 1.04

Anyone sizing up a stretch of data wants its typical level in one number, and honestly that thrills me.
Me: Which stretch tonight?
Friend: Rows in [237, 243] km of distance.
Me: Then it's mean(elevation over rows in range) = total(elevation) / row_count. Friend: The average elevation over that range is 1.64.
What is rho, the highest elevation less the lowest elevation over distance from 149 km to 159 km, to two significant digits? 0.11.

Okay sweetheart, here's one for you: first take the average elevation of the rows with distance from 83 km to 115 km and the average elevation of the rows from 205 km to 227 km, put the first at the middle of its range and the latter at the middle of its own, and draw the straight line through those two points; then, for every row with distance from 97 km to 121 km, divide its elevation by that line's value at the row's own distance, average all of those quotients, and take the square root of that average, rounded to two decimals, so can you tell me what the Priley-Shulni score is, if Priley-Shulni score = 0.99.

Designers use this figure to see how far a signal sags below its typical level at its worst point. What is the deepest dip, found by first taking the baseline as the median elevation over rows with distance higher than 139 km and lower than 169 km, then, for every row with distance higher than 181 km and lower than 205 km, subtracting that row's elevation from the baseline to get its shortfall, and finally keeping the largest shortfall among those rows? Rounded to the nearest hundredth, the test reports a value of -0.21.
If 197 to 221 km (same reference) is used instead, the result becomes -0.14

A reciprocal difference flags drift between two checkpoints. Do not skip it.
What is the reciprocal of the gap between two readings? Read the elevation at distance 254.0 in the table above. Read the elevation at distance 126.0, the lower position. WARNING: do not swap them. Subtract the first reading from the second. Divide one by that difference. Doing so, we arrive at -6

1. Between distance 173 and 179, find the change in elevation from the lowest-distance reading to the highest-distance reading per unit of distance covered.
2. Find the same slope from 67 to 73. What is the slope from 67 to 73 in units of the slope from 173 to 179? 3.2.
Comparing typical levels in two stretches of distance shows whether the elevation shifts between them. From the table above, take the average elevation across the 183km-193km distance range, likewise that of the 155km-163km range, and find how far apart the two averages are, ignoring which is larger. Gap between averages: 0.17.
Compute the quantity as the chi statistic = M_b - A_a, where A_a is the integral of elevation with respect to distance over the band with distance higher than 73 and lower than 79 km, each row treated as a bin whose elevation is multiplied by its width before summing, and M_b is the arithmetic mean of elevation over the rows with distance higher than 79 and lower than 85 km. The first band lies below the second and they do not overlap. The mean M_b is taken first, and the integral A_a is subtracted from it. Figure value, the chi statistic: -8.6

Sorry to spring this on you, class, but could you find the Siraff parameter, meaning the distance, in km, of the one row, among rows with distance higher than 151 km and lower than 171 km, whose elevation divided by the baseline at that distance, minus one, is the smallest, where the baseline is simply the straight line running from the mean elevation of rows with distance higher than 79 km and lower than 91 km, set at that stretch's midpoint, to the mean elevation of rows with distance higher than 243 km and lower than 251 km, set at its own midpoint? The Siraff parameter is 154.0 km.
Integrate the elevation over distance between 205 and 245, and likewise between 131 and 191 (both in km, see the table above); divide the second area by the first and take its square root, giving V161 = 1.2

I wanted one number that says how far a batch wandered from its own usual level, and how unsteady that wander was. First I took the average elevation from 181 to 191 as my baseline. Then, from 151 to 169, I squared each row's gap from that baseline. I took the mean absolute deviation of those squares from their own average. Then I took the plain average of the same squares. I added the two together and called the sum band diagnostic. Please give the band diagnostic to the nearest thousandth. 0.062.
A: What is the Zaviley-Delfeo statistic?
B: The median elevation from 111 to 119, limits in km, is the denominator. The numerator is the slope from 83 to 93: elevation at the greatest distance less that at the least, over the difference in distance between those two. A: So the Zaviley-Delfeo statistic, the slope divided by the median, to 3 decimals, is -0.015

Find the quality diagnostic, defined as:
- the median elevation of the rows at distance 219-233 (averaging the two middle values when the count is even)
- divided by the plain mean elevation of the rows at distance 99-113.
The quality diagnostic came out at 1.11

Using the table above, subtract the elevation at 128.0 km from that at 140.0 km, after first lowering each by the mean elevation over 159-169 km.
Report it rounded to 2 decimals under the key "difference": -0.12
